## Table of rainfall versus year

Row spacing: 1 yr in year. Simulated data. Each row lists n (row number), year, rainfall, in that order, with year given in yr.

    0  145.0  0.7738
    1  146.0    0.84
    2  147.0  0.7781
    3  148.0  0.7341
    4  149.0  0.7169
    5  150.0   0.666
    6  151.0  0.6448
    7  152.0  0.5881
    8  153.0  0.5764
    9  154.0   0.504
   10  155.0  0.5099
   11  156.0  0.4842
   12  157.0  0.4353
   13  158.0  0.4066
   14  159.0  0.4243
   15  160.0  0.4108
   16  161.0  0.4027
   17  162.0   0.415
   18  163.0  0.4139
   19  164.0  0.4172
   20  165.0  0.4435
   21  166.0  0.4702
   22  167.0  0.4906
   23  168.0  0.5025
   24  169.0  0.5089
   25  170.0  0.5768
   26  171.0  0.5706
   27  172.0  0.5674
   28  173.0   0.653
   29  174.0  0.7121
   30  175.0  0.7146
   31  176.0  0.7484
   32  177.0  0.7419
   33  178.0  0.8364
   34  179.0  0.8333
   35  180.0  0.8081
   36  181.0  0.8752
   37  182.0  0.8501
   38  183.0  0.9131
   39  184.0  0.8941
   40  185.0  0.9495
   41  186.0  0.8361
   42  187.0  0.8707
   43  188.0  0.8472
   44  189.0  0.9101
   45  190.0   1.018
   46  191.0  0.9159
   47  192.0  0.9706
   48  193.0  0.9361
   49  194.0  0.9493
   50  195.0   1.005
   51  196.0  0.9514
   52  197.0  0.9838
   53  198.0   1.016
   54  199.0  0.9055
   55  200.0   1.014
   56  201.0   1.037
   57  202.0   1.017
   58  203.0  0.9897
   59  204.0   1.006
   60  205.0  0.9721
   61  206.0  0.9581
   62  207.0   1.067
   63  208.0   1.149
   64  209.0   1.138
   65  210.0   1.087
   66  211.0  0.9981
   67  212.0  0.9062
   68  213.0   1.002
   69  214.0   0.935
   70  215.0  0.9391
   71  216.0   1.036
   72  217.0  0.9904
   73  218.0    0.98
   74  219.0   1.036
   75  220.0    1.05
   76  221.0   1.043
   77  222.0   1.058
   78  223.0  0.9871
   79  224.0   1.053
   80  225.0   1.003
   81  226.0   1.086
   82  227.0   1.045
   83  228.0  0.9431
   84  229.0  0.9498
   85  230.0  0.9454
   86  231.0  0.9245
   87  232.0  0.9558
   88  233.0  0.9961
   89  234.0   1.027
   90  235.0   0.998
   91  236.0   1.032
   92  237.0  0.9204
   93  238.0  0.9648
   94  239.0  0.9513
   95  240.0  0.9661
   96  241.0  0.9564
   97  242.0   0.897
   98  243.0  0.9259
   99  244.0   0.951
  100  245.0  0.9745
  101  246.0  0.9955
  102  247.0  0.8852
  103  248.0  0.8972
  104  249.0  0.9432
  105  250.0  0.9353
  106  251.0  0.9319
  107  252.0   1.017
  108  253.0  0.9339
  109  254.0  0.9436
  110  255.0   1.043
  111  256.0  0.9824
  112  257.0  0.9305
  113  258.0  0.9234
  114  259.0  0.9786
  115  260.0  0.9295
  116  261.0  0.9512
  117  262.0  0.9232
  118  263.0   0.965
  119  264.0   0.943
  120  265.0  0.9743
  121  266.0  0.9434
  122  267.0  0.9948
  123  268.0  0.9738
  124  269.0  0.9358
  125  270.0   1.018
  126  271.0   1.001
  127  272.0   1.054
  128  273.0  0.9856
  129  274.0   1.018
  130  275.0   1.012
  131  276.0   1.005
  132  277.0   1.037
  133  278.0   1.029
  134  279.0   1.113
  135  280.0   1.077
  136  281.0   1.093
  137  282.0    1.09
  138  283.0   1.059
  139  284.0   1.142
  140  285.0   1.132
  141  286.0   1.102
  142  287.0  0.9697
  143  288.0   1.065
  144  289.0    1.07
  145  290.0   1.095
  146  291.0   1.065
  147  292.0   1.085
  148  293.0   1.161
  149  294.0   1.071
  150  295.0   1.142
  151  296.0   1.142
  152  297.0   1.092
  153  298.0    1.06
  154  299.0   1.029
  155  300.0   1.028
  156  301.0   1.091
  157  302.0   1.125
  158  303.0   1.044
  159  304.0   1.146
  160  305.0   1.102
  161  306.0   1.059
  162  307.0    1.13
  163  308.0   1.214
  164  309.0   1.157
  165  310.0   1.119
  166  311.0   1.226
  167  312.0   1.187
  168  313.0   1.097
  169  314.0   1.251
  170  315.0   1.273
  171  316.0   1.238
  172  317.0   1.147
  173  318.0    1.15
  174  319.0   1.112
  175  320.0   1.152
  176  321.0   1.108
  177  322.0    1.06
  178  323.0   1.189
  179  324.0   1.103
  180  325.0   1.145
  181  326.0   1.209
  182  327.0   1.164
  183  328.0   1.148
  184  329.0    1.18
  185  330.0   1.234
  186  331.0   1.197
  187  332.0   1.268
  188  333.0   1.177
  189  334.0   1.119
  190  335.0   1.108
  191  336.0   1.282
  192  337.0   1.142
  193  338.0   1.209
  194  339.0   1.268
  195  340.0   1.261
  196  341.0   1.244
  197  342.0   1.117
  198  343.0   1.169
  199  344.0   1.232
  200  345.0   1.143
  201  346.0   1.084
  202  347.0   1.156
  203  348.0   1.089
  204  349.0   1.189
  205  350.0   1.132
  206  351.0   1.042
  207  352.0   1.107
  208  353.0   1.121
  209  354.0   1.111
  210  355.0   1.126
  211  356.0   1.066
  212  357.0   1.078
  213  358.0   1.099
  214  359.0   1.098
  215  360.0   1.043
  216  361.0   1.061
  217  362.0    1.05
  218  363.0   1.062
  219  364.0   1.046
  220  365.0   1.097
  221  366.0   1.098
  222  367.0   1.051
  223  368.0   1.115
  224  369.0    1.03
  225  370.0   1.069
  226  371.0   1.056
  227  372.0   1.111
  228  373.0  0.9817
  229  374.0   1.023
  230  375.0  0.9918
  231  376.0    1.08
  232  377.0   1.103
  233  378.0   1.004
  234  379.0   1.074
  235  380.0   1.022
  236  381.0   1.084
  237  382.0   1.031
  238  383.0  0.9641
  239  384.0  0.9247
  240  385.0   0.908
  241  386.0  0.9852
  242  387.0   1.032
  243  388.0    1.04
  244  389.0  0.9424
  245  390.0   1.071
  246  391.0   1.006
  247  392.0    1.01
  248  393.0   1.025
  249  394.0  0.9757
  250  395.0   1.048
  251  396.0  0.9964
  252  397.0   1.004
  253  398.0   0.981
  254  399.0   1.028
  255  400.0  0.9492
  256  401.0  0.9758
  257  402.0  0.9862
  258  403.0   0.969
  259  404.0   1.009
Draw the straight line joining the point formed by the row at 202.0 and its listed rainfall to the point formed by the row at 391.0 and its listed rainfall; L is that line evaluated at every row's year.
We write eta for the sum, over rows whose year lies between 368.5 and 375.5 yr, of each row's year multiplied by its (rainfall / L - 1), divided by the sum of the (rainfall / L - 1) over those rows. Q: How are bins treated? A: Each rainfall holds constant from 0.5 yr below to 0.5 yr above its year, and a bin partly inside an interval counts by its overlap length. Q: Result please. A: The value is 370.7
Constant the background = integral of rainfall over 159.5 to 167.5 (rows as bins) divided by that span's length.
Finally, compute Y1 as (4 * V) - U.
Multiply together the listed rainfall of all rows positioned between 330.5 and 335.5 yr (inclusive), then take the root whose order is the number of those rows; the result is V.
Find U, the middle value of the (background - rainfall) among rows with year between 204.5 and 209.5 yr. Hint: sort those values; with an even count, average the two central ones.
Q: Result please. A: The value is 5.3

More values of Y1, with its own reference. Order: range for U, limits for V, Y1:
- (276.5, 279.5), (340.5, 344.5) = 5.4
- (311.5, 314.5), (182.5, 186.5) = 4.3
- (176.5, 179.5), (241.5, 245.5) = 4.1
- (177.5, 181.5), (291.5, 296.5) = 4.9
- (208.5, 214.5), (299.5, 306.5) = 4.9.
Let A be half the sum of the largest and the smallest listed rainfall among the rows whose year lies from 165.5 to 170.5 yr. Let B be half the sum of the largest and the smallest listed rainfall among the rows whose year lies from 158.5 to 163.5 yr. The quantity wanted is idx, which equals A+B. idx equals 0.94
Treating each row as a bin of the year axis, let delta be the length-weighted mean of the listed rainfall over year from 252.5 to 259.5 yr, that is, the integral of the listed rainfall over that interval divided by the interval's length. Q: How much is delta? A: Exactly 0.96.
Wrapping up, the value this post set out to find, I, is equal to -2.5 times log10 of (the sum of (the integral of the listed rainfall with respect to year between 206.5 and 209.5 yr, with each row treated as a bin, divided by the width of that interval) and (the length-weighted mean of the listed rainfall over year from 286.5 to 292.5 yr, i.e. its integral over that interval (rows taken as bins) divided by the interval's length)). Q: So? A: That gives -0.84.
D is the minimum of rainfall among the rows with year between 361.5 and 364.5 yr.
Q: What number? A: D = 1.046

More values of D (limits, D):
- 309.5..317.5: 1.097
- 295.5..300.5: 1.028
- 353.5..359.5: 1.066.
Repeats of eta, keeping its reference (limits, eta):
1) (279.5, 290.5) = 284.6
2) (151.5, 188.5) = 165.7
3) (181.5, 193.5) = 186.7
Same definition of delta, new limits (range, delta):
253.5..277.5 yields 0.98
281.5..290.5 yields 1.08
